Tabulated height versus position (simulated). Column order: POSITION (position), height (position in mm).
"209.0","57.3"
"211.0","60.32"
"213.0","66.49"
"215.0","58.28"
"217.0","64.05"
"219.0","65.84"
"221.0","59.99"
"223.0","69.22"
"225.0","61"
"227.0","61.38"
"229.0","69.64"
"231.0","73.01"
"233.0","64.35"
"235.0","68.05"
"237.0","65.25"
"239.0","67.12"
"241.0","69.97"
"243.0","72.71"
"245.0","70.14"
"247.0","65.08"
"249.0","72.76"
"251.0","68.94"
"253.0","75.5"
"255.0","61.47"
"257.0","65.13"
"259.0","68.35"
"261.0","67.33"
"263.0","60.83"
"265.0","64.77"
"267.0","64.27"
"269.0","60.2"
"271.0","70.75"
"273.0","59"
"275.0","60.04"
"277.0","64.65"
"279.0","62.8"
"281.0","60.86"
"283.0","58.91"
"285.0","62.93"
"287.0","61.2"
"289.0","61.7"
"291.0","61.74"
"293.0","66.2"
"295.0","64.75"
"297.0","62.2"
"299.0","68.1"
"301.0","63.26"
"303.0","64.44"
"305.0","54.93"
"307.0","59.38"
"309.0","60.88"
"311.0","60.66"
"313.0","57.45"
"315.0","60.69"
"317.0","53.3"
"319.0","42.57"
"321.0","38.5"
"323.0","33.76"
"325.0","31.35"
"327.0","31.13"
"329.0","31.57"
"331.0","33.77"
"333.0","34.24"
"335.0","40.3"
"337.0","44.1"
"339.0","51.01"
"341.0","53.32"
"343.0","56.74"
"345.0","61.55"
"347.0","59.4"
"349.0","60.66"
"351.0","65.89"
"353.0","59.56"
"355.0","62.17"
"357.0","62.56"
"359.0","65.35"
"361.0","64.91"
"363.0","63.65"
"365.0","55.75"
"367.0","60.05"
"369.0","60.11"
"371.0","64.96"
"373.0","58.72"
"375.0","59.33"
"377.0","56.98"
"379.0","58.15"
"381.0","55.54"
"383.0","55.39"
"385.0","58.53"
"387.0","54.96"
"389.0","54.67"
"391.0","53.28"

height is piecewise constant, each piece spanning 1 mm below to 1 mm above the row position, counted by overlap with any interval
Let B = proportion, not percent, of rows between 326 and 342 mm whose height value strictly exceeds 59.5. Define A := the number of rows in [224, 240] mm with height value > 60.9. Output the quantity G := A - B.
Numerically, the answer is 8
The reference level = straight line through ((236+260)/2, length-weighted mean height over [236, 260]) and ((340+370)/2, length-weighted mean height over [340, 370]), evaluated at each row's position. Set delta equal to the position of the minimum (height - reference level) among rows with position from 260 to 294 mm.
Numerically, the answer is 273.0 mm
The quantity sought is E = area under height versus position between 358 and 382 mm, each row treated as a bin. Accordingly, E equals 1447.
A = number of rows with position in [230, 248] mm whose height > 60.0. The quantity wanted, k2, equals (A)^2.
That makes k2 81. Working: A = 9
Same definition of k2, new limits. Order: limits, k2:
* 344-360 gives 36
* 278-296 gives 64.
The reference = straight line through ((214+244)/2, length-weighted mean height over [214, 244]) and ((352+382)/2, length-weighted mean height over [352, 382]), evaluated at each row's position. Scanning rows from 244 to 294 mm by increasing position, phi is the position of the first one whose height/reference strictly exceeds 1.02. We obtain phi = 245.0 mm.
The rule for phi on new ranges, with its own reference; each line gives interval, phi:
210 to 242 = 223.0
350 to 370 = 351.0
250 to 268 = 251.0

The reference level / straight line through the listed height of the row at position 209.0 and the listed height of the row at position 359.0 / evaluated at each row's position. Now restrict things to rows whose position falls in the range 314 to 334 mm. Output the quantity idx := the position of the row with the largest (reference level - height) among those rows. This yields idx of 327.0 mm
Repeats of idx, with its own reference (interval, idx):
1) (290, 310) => 305.0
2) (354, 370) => 365.0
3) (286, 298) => 287.0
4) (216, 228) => 221.0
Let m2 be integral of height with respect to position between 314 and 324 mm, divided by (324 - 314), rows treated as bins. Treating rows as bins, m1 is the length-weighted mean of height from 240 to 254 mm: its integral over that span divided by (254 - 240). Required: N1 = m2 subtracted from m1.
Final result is 25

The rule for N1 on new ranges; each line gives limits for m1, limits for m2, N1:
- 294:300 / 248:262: -3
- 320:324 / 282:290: -25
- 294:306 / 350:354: 0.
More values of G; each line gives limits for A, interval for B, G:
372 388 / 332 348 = 0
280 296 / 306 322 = 6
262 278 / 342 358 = 3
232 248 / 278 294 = 7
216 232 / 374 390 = 7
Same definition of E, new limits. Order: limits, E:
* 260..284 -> 1509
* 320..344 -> 960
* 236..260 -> 1645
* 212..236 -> 1563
